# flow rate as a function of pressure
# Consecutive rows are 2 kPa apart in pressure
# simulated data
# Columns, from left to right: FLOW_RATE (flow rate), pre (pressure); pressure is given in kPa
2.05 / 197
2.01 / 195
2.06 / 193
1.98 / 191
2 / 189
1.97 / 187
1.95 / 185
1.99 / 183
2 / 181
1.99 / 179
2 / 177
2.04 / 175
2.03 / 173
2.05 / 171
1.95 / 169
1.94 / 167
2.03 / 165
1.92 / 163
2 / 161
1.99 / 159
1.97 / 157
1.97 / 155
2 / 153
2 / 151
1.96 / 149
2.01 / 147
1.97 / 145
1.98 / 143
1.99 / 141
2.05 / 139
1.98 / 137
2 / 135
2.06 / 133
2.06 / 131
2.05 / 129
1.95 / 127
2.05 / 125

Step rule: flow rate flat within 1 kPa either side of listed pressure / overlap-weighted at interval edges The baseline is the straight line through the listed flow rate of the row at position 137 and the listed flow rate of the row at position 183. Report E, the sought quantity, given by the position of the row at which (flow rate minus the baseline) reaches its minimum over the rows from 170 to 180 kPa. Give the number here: 179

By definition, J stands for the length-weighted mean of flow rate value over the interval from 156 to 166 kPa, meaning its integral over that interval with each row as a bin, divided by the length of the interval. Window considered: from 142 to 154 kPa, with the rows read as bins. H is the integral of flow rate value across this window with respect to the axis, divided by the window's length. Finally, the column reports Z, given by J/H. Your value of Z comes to 1.00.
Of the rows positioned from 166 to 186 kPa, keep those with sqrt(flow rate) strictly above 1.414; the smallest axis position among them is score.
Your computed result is 171 kPa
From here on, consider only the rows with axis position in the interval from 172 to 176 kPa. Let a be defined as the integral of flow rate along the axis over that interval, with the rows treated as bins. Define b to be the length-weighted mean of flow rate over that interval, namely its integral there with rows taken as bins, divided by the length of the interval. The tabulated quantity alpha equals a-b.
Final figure 6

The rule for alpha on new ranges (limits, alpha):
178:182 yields 6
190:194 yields 6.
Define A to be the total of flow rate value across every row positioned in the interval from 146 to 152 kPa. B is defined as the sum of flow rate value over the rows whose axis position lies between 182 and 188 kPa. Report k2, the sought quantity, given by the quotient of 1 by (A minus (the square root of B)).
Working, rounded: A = 5.97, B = 5.91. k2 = 0.283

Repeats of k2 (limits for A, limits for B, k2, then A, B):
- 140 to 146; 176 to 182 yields 0.286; 5.94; 5.99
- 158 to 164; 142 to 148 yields 0.288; 5.91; 5.96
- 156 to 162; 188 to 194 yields 0.286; 5.96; 6.04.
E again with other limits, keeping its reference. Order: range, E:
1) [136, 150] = 149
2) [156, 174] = 163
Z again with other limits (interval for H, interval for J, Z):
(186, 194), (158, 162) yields 1.00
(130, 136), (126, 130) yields 0.98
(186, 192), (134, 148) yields 1.01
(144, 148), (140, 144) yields 1.00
